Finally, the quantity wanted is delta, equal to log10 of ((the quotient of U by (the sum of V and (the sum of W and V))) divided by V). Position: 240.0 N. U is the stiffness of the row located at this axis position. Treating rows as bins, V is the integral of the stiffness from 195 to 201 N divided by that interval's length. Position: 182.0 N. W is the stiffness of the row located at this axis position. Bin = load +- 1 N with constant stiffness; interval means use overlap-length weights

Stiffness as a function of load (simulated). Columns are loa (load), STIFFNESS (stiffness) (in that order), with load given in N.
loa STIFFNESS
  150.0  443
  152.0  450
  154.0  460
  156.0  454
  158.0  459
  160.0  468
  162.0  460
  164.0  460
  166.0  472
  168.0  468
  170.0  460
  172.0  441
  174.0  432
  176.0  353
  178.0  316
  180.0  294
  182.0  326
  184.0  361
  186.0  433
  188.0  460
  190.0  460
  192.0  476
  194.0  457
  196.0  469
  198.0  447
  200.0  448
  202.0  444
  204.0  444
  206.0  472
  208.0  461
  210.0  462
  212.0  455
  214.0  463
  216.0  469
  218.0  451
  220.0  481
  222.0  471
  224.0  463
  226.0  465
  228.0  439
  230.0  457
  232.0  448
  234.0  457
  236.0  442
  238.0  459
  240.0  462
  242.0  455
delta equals -3.08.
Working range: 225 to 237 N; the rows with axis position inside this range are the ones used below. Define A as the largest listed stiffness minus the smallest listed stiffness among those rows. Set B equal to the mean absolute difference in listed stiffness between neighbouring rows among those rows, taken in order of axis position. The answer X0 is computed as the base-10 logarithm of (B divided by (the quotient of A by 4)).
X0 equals 0.4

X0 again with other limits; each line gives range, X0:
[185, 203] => 0.1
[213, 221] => 0.4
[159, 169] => 0.3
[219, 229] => 0.0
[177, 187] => 0.1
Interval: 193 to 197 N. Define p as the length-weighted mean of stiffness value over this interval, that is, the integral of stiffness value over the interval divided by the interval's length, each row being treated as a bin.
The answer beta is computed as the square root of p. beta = 21.5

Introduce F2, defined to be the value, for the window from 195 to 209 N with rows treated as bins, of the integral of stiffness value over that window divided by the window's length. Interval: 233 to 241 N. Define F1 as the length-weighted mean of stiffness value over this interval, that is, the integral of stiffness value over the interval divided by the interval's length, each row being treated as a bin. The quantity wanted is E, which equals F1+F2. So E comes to 910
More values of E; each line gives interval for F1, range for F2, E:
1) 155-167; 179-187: 816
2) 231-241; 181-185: 797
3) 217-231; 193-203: 914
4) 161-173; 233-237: 910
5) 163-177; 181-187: 814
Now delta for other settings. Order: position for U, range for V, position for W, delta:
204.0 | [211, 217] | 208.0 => -3.16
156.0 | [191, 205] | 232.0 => -3.13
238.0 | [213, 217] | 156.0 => -3.15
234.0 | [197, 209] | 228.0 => -3.12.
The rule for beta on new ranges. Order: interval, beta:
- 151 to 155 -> 21.3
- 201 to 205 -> 21.1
